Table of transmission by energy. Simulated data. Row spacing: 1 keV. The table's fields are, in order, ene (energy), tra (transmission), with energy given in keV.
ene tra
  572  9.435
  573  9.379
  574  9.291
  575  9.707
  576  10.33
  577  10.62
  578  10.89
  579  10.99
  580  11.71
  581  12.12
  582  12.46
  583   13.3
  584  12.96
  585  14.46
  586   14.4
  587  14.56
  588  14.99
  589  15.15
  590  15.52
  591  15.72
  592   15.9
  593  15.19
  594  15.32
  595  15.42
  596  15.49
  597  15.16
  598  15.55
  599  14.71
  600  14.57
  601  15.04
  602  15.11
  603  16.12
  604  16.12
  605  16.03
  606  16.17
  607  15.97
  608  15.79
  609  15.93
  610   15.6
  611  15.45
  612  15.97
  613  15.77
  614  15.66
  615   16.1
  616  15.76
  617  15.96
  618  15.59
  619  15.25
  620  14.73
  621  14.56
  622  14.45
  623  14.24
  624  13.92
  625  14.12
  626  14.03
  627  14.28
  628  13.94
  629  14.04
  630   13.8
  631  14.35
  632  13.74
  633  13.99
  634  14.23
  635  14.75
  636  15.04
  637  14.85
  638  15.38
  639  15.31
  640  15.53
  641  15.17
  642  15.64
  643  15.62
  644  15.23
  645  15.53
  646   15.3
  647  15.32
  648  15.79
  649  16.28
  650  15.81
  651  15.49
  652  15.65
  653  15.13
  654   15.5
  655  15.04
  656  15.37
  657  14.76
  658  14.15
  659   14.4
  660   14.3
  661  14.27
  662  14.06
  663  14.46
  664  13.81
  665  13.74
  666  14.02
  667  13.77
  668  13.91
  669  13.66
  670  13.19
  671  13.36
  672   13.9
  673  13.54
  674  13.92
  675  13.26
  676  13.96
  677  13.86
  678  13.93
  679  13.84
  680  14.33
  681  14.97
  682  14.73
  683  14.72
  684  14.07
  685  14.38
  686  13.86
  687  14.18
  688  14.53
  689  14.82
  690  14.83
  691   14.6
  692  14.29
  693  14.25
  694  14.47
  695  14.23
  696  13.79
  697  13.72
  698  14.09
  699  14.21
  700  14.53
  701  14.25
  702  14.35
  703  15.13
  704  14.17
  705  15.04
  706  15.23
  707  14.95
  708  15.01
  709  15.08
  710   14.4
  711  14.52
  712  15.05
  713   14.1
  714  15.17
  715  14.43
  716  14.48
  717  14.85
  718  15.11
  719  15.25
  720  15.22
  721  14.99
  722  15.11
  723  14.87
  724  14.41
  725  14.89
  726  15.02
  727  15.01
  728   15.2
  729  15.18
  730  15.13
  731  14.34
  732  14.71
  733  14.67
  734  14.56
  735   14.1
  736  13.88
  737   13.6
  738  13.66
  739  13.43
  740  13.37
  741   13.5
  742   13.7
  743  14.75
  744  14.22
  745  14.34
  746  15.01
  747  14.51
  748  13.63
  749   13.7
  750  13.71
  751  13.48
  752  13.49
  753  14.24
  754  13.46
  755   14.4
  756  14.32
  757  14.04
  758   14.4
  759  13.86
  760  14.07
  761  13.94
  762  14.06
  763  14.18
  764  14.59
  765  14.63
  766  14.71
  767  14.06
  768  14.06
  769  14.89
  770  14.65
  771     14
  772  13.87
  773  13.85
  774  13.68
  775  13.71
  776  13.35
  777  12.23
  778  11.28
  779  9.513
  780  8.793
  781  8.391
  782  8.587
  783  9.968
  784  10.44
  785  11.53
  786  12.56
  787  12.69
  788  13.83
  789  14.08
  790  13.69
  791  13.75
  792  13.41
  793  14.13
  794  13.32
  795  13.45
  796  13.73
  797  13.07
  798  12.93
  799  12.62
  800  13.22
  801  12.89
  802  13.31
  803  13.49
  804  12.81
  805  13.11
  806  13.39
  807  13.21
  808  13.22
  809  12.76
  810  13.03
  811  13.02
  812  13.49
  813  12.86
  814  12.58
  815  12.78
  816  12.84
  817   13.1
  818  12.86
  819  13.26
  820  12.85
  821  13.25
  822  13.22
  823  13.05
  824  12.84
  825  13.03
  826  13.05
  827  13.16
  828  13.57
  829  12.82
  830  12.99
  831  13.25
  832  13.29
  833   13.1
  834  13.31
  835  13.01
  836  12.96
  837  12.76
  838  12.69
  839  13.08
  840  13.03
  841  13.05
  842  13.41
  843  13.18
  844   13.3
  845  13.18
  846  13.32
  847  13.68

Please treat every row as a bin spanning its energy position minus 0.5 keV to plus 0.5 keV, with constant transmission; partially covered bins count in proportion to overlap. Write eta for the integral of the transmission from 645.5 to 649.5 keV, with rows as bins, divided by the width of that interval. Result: 15.7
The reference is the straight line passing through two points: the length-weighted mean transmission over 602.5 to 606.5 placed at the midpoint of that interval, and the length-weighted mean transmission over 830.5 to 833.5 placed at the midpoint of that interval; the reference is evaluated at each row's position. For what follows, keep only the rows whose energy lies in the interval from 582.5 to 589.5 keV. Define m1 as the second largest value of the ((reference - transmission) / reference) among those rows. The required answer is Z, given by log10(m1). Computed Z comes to -0.7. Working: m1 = 0.188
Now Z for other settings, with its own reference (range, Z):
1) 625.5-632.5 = -0.9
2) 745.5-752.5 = -1.3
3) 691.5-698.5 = -1.1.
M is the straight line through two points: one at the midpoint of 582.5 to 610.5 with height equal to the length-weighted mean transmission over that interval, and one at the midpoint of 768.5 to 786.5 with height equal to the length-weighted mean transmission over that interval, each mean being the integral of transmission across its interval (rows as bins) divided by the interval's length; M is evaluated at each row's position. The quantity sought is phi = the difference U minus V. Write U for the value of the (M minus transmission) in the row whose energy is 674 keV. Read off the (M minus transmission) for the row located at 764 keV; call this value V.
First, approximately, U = -0.1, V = -2.4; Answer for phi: 2.3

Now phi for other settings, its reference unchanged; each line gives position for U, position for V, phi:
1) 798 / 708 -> 0.5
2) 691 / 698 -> -0.4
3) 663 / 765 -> 2.0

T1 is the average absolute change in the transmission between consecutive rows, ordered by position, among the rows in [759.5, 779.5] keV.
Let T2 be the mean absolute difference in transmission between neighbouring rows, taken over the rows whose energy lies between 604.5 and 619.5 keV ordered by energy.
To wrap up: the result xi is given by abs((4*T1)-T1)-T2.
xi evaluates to 1.0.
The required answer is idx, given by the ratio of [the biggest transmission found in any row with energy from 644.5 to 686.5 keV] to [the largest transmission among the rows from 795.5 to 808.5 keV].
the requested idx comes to 1.19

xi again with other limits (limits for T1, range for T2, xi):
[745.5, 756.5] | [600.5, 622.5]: 1.0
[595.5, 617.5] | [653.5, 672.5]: 0.6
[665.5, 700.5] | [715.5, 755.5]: 0.6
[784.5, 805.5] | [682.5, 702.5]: 1.1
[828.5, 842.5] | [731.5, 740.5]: 0.4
